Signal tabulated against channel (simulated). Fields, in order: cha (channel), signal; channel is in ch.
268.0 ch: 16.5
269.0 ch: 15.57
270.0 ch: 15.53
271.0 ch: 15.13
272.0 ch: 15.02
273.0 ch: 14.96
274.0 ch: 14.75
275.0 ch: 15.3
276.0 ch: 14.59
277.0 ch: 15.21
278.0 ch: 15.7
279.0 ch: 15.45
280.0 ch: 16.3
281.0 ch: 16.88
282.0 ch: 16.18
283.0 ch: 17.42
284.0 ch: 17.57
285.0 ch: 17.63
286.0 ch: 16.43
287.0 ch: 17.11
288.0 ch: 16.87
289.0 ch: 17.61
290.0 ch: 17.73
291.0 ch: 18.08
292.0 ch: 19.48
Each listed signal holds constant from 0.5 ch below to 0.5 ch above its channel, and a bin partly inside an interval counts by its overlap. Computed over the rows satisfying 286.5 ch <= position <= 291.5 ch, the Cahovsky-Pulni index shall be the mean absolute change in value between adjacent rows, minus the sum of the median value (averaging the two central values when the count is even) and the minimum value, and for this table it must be -34.1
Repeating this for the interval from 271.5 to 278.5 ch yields -29.2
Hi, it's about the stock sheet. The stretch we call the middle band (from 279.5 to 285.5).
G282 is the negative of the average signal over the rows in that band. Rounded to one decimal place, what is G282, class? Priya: -17.0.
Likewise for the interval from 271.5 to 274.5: -14.9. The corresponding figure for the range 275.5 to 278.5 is -15.2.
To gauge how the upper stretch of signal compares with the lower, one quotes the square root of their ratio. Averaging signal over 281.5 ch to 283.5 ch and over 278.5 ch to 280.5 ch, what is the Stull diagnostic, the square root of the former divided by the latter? 1.03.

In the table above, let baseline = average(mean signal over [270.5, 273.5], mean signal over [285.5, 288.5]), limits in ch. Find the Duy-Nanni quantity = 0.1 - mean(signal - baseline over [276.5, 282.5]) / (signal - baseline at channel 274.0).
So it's 0.13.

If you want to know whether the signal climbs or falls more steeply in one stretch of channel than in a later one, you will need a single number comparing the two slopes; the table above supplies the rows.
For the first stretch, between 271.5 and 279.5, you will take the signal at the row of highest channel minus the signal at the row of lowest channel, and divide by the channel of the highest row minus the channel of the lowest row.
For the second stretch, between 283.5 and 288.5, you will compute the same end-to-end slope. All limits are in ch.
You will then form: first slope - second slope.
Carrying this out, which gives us 0.2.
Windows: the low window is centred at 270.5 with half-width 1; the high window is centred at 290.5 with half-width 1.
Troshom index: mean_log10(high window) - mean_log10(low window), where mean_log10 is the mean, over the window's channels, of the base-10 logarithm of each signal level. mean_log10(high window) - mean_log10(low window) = 0.0674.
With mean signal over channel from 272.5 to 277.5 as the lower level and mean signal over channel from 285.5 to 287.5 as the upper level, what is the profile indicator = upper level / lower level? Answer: 1.12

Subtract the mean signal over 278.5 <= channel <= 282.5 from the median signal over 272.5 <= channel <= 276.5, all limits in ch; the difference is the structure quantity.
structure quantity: -1.3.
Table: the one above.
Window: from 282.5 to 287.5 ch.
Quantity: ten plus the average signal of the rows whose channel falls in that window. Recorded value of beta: 27.2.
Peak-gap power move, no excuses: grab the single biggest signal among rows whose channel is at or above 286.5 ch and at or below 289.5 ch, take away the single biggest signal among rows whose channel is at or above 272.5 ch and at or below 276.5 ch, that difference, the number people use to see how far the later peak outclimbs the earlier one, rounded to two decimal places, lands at 2.31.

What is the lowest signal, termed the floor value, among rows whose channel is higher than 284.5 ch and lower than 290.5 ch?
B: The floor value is 16.43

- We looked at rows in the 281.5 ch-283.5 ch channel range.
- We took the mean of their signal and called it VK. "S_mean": 16.8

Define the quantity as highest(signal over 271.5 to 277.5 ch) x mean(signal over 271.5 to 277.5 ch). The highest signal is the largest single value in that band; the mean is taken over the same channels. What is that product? 229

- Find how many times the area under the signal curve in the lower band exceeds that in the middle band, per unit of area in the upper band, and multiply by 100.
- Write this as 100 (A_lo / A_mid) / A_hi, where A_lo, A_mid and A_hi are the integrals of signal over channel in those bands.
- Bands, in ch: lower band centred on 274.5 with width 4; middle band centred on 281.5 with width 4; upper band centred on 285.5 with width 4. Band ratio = 1.30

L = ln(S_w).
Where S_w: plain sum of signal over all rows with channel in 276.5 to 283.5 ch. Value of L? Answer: 4.7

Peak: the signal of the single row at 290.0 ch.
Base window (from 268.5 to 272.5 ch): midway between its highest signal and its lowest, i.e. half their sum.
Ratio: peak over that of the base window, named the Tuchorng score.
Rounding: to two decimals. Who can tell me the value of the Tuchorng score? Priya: 1.16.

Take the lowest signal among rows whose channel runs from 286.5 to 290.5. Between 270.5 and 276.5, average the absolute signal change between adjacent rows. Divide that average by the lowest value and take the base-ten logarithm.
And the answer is -1.71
